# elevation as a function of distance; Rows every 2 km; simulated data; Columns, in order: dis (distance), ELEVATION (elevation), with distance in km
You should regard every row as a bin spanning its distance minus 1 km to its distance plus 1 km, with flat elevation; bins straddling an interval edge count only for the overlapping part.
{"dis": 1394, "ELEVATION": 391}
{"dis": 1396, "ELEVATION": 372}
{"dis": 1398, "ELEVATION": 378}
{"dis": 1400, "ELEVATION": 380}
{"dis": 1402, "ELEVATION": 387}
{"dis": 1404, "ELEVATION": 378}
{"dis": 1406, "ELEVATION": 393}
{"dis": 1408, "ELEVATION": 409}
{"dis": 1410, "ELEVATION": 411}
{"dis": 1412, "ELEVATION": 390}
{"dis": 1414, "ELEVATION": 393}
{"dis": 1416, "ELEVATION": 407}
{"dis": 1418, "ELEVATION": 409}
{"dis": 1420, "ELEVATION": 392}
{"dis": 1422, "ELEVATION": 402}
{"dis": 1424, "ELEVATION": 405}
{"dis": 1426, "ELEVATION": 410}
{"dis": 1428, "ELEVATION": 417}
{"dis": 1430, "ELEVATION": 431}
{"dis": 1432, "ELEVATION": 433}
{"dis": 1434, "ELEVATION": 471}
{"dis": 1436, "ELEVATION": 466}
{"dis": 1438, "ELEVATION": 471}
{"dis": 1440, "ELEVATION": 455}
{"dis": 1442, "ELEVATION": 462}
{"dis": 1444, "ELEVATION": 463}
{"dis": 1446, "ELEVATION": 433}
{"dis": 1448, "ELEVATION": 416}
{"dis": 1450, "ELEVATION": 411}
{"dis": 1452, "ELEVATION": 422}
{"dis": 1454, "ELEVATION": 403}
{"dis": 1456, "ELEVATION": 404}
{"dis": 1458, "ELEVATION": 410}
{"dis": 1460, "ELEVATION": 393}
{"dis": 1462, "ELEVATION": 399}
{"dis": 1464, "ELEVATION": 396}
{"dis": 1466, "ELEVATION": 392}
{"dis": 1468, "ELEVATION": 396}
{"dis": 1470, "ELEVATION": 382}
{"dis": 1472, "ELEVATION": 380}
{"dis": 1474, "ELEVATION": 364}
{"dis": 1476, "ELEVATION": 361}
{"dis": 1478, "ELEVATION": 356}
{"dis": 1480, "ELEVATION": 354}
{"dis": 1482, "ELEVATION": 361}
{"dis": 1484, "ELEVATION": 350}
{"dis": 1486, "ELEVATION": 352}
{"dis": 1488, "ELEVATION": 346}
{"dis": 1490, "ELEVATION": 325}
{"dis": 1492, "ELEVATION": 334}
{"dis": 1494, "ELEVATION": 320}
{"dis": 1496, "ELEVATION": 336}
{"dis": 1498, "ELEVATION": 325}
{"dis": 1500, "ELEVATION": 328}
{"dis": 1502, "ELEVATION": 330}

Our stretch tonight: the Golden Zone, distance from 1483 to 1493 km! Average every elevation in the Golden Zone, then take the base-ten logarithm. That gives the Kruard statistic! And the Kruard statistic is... 2.53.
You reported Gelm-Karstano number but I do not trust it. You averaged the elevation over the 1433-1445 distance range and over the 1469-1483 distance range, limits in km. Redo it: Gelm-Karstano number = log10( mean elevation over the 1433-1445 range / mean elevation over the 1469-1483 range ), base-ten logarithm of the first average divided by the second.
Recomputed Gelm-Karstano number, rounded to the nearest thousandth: 0.104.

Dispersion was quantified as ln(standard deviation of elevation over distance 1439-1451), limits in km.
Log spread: 3.1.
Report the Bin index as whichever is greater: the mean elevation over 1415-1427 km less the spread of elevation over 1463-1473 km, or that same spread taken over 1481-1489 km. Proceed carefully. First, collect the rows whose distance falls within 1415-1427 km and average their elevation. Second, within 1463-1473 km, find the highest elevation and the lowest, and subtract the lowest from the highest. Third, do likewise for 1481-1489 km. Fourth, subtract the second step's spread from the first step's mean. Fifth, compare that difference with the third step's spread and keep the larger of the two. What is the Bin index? 388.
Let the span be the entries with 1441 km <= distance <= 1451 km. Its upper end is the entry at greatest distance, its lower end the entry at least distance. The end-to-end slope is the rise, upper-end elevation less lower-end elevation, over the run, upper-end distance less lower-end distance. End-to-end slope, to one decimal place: -6.4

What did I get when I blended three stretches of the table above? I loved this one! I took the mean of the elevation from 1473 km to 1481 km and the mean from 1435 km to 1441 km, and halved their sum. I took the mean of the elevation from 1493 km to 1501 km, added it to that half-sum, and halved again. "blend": 369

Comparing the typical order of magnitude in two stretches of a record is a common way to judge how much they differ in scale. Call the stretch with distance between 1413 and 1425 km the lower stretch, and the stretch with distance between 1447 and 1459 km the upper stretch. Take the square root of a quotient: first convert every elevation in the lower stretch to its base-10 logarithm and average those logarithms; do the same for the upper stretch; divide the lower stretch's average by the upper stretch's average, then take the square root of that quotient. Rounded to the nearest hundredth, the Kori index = 1.00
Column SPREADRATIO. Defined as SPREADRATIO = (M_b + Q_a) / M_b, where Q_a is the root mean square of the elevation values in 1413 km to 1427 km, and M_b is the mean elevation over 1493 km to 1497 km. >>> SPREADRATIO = 2.23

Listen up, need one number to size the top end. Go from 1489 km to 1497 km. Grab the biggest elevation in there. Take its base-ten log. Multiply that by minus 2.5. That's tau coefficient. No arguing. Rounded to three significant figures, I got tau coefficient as -6.32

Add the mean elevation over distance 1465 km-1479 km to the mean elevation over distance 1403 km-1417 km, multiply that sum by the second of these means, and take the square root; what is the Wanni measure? 554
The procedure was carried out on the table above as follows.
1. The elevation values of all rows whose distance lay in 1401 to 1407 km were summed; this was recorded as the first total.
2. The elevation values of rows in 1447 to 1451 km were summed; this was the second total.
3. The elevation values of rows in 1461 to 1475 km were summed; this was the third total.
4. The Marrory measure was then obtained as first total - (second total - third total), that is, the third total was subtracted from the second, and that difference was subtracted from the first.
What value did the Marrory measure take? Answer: 3040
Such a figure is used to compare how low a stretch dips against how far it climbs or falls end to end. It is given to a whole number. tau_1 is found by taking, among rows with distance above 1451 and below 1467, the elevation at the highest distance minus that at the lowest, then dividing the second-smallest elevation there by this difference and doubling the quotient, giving -26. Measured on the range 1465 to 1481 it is -19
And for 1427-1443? 19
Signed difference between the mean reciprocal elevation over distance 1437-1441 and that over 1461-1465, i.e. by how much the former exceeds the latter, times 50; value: -0.018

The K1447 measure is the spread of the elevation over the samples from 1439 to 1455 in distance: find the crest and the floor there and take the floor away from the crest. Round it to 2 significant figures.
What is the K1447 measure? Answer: 60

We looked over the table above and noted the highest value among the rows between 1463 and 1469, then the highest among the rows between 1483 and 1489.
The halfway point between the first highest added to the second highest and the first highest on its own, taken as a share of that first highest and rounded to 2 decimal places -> 1.44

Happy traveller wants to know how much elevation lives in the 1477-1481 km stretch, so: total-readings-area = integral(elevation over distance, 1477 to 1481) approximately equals 1420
